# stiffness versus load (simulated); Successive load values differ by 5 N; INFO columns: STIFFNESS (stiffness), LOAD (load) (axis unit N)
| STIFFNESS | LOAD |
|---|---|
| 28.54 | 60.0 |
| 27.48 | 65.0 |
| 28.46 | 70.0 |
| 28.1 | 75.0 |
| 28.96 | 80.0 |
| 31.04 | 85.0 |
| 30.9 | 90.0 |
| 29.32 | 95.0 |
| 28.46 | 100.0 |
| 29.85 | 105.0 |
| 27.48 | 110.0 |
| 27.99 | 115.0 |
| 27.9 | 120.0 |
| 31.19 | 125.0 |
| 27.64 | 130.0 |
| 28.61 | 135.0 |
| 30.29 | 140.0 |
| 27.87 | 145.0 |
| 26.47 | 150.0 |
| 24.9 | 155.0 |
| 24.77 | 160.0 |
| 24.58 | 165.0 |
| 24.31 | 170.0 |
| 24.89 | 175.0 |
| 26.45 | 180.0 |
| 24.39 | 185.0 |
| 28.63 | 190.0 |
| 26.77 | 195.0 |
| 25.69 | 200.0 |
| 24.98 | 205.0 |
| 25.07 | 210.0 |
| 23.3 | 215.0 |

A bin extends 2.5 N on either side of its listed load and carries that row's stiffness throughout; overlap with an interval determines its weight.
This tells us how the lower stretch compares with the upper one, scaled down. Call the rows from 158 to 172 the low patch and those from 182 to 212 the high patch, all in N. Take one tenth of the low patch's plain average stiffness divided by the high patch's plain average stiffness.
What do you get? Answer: 0.095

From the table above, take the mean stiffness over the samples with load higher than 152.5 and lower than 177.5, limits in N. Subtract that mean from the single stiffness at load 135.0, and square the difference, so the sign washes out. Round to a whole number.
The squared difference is 15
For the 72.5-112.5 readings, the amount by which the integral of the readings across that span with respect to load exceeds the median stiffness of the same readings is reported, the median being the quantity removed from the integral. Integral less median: 1141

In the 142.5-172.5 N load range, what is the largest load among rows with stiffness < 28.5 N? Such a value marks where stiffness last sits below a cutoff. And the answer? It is 170.0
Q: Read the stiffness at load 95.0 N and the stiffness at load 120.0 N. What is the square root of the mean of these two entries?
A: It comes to 5.3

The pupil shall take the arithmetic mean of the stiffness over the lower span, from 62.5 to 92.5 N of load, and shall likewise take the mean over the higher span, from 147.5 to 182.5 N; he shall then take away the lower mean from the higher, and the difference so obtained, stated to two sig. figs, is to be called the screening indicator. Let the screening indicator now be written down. -4.0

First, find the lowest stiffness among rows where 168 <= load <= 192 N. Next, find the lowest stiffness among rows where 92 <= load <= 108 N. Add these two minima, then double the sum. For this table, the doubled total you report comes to 106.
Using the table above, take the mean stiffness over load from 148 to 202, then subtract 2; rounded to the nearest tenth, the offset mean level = 23.6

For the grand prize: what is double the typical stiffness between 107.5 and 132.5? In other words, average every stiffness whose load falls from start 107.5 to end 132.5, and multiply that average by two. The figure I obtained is 57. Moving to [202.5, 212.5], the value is 50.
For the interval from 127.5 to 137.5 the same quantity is 56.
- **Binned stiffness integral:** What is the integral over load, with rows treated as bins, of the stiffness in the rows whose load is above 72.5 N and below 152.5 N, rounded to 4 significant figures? 2310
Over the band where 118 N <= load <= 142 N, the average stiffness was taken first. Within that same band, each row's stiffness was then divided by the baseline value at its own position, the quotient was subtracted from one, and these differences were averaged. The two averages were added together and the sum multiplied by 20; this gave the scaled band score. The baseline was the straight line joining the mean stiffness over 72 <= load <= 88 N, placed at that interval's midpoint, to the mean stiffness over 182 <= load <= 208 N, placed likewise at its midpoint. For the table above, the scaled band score 582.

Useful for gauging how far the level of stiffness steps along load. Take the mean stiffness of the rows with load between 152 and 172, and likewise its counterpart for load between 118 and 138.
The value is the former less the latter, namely -4.2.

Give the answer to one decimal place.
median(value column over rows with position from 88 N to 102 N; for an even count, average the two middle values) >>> 29.3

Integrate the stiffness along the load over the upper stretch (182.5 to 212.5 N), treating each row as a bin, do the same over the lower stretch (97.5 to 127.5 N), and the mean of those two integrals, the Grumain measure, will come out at 821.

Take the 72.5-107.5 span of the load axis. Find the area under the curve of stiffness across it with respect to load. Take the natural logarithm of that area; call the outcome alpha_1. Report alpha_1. 6.94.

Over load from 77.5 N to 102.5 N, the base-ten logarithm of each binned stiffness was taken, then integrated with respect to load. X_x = 36.8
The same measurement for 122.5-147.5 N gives 36.6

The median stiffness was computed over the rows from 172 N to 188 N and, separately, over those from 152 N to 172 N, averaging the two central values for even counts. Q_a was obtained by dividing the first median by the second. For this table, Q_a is 1.009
